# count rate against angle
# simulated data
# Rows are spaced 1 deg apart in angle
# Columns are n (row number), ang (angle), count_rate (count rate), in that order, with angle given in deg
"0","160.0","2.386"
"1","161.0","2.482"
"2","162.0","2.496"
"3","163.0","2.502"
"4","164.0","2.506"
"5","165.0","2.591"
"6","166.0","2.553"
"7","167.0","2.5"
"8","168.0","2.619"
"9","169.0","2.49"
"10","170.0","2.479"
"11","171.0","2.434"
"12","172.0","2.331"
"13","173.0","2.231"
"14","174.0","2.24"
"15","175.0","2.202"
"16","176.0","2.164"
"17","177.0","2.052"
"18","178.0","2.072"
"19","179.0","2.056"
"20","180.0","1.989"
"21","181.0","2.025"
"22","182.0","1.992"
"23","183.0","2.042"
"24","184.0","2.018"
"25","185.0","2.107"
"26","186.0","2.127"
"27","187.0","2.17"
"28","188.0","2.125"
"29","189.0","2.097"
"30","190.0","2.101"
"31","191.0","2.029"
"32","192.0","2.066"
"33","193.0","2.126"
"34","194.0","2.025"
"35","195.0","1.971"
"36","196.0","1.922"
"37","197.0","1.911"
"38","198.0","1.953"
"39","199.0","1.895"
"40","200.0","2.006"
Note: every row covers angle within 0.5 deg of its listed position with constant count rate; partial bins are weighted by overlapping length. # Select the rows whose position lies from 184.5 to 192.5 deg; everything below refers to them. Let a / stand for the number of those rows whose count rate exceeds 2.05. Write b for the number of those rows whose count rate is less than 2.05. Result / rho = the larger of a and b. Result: 7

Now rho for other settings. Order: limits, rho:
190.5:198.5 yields 6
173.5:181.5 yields 6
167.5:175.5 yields 8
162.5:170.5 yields 8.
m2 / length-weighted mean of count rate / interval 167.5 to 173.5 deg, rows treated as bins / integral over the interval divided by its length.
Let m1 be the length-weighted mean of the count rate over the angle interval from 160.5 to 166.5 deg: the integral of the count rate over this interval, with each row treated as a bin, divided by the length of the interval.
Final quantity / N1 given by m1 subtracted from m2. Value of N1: -0.1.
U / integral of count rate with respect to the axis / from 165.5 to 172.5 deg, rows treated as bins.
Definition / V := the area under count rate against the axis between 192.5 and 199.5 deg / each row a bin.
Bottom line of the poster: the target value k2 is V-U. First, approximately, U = 17.4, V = 13.8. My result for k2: -3.6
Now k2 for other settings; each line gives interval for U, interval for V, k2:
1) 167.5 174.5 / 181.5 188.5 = -2.2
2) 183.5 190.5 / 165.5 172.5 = 2.7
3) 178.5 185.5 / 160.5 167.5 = 3.4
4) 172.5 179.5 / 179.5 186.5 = -0.7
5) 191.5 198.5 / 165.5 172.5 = 3.4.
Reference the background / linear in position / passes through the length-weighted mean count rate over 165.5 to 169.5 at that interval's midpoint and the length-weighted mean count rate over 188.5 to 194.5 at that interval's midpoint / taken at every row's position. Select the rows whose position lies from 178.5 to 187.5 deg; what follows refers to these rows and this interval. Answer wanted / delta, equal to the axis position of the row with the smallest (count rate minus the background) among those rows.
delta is 180.0 deg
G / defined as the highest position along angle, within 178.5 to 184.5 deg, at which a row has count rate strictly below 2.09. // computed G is 184.0 deg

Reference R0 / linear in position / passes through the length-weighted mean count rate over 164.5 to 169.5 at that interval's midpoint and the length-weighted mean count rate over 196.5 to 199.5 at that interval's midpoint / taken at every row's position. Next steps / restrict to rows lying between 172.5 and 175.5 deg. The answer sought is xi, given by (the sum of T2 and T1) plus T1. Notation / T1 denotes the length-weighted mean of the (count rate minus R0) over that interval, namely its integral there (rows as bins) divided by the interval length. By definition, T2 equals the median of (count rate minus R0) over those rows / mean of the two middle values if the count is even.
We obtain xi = -0.6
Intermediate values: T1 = -0.18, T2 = -0.19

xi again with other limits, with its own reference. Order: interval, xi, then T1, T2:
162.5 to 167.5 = -0.2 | -0.06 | -0.05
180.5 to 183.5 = -0.7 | -0.23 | -0.24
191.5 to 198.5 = 0.1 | 0.02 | 0.02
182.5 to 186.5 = -0.4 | -0.12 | -0.13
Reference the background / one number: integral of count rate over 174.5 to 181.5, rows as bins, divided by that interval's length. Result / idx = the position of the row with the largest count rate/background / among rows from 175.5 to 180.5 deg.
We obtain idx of 176.0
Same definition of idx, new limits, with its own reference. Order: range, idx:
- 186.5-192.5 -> 187.0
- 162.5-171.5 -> 168.0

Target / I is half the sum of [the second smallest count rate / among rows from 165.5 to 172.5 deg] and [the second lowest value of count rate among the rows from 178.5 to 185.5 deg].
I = 2.21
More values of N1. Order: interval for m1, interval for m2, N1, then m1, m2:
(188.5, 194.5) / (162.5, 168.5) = 0.5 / 2.07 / 2.55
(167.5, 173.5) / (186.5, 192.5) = -0.3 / 2.43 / 2.10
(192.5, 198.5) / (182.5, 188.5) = 0.1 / 1.98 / 2.10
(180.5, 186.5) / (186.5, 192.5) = 0.0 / 2.05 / 2.10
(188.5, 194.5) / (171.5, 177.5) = 0.1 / 2.07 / 2.20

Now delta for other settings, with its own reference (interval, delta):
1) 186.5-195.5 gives 191.0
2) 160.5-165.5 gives 161.0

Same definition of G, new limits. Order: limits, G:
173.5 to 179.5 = 179.0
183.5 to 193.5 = 192.0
